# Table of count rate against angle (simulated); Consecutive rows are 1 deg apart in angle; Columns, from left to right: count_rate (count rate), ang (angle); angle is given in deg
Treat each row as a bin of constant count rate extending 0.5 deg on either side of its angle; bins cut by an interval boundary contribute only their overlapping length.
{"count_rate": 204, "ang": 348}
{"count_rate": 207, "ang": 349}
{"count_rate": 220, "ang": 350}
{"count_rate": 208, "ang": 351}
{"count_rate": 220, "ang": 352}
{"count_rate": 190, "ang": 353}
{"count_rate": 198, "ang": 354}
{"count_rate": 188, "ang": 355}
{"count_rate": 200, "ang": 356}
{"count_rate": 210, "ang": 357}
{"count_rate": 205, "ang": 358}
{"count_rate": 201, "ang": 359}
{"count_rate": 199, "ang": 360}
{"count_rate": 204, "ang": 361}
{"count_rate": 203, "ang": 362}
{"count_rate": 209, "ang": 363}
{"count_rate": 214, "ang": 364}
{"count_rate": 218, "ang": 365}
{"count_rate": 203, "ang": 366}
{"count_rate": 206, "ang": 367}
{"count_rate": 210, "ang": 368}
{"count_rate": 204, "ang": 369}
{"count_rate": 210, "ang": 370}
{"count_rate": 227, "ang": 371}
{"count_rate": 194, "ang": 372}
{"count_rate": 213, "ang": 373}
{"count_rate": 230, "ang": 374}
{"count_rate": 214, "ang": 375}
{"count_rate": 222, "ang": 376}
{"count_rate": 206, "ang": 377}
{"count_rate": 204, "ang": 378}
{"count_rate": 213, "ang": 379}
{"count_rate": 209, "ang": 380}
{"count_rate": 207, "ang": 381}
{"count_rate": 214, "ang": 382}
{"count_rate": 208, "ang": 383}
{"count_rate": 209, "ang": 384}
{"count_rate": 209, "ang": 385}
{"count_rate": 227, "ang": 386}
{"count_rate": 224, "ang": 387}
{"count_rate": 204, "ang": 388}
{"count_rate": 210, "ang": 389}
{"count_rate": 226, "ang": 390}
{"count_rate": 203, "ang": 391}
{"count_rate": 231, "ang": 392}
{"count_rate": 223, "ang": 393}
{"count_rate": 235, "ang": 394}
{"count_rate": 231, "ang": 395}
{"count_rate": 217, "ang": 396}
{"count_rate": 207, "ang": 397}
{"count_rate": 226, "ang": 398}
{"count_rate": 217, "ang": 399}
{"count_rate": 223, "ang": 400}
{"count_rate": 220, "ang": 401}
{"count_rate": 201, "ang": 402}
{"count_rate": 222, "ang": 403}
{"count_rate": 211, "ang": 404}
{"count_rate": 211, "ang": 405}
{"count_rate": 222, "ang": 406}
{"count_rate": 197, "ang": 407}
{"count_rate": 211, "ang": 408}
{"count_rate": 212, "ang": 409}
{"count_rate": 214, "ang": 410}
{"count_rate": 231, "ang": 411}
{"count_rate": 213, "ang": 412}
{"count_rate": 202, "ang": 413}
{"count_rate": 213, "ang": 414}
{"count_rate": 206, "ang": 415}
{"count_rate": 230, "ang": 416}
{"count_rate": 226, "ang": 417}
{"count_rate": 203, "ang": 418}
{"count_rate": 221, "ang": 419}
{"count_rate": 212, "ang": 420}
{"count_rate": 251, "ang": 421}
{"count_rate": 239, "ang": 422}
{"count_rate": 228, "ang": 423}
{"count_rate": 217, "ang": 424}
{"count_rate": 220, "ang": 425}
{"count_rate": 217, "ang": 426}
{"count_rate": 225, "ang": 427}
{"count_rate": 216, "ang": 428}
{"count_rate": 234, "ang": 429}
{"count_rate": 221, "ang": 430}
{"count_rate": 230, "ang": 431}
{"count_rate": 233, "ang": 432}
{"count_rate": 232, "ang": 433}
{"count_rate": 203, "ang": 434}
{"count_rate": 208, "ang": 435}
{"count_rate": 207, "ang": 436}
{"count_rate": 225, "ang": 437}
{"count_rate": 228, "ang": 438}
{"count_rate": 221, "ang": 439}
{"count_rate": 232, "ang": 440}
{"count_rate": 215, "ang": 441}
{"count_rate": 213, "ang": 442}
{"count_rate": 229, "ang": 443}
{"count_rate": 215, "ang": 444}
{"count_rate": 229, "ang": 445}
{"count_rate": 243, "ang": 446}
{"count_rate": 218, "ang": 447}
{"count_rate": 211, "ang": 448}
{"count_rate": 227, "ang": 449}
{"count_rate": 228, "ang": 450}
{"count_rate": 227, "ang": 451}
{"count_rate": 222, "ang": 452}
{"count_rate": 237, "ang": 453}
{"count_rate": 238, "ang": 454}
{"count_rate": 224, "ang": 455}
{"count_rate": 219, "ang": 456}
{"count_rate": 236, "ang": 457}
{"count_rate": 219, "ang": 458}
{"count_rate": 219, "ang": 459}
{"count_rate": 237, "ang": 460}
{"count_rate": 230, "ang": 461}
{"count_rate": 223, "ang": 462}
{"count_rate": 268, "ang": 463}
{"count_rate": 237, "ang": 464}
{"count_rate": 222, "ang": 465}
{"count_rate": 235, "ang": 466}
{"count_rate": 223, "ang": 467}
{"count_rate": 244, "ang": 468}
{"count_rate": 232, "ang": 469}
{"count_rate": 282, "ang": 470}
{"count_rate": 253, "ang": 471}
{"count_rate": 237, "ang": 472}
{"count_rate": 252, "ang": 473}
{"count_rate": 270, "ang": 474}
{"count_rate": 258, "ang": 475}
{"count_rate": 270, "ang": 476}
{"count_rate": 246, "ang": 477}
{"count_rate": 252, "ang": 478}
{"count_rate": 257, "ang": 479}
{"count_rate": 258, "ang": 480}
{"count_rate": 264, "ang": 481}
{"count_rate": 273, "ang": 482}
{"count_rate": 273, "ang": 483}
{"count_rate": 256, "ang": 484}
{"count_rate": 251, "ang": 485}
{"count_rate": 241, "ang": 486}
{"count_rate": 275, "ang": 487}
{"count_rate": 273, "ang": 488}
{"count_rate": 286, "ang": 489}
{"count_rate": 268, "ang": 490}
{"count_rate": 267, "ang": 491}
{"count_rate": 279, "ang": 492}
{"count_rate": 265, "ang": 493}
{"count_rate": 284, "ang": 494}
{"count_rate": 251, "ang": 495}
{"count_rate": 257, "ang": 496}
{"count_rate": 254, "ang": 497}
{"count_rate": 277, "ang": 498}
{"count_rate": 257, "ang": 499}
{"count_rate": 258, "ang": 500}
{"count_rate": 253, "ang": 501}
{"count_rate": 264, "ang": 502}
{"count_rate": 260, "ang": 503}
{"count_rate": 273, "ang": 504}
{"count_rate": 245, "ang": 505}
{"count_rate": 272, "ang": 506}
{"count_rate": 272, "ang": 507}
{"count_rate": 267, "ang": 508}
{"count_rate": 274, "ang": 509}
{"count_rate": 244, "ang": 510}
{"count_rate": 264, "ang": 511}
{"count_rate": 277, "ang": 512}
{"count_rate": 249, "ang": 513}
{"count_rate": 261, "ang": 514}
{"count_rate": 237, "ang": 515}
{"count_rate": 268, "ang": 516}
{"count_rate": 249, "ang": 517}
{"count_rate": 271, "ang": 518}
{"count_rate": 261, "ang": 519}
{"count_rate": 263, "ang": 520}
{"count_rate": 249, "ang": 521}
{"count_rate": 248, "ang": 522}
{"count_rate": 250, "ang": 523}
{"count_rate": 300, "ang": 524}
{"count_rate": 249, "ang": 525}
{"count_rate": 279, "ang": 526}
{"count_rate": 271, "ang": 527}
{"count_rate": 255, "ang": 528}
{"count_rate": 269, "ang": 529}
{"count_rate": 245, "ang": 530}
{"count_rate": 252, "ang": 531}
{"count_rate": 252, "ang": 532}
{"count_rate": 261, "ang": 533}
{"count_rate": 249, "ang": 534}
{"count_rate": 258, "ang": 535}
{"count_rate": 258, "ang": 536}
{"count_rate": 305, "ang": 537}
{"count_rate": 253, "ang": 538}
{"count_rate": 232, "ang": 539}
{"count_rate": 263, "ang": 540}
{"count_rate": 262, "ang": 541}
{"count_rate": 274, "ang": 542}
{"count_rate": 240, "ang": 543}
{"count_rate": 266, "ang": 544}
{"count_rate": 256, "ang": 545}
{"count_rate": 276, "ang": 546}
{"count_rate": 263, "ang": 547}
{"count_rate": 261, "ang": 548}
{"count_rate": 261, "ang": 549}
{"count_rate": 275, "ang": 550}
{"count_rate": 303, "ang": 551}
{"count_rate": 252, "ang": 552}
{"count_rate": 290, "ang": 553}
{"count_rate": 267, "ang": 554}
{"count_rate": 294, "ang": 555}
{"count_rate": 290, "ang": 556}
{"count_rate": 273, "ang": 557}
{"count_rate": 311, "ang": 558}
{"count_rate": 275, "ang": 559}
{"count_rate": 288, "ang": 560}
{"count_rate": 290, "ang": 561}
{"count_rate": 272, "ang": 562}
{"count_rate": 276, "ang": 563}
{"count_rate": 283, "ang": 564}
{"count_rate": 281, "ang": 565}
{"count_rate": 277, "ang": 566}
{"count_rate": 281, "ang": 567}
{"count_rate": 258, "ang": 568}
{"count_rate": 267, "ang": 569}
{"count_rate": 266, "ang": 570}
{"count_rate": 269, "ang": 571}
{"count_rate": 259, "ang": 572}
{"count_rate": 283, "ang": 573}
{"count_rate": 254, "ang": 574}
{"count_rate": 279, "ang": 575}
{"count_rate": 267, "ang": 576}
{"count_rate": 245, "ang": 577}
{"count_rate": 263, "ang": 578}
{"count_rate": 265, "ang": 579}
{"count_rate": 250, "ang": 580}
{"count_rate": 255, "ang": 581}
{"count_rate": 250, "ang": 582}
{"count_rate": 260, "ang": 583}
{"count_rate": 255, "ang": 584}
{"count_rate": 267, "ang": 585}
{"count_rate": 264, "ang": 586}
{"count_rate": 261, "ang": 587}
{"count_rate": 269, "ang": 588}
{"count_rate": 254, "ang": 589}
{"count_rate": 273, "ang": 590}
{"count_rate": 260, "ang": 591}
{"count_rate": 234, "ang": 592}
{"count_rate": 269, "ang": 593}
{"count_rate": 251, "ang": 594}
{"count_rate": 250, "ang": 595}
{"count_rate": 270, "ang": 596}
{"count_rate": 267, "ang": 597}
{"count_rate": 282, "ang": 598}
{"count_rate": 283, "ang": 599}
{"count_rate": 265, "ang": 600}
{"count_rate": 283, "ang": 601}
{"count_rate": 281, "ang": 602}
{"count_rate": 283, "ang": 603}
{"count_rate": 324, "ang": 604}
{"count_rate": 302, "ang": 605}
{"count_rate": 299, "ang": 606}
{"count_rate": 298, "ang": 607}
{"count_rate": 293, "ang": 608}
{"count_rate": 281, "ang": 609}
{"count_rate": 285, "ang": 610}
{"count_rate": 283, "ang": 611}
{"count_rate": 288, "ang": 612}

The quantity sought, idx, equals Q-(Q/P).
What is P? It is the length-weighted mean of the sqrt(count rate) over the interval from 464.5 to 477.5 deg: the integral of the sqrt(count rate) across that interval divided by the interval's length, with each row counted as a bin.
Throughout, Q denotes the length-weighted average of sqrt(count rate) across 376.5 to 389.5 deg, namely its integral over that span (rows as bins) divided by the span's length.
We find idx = 13.6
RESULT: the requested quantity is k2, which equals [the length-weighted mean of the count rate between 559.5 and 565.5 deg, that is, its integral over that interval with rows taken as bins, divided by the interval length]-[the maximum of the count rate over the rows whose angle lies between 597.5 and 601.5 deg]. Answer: -1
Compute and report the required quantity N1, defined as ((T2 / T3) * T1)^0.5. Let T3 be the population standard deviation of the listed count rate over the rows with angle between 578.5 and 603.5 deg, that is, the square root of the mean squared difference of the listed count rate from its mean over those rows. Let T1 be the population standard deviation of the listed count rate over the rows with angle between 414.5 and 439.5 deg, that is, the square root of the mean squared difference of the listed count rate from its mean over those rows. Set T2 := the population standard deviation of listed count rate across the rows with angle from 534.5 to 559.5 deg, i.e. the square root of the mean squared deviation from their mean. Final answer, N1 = 4.2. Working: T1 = 11.5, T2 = 19.3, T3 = 12.4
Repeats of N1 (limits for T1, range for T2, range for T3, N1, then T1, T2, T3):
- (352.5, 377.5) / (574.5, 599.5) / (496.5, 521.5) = 3.3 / 10.1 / 11.5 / 10.9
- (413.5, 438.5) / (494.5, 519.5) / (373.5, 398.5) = 3.6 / 11.7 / 10.8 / 9.9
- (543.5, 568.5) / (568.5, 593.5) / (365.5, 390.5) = 4.1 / 14.5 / 10.4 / 8.9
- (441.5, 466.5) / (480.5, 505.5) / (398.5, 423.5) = 3.4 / 11.7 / 11.7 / 12.2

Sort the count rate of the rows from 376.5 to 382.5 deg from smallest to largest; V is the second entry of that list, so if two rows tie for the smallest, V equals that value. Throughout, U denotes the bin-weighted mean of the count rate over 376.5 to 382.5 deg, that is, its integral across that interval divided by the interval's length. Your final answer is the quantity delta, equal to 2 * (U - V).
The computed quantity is 6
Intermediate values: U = 209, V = 206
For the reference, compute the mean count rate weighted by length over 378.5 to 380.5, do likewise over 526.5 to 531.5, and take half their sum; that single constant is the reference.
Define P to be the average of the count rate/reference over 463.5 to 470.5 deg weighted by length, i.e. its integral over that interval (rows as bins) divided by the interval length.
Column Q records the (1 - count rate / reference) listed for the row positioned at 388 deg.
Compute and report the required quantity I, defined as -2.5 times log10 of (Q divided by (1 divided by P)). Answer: 2.2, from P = 1.02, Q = 0.13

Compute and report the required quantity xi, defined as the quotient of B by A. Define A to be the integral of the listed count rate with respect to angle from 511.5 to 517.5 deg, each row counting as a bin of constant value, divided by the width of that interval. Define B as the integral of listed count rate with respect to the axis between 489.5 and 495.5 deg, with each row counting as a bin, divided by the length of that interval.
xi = 1.05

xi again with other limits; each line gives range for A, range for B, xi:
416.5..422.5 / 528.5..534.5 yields 1.13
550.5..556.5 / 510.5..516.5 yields 0.92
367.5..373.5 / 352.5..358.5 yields 0.95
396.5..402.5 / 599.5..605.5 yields 1.34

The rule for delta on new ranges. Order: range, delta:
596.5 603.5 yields 21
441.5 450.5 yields 21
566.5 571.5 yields 4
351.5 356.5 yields 18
